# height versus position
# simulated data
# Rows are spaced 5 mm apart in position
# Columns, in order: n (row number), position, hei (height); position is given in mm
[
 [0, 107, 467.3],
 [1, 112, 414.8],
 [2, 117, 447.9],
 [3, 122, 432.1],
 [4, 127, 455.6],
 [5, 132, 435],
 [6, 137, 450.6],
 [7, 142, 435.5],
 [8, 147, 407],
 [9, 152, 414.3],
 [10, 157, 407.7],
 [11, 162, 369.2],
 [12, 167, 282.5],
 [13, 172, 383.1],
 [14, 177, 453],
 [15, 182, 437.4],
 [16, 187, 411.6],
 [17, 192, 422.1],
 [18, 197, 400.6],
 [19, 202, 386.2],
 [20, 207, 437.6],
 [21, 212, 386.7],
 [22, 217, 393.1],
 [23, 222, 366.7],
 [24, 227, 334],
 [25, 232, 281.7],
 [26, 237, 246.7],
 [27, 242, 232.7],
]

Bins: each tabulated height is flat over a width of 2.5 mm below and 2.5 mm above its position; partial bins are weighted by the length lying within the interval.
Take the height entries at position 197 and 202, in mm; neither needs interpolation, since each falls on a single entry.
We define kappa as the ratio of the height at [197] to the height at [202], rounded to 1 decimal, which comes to 1.0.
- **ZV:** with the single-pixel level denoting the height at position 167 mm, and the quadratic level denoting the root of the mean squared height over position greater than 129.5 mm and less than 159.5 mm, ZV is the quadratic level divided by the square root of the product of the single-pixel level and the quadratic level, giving 1.23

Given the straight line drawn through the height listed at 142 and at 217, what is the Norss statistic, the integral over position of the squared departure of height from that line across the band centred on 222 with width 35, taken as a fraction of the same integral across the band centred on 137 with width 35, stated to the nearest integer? 23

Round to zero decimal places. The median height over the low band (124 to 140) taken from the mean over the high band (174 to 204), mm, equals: -32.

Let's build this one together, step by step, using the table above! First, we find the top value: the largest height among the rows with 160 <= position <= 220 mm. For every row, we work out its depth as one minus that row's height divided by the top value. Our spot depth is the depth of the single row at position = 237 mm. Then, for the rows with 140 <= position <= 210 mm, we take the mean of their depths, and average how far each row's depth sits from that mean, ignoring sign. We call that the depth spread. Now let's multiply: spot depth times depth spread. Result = 0.028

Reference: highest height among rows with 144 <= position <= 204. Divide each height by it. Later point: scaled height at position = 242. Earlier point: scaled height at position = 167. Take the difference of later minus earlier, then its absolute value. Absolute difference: 0.110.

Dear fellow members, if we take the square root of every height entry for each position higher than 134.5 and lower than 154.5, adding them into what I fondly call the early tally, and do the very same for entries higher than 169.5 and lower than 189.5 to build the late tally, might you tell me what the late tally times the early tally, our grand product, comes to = 6780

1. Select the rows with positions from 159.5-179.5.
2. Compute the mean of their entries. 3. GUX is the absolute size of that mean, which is 372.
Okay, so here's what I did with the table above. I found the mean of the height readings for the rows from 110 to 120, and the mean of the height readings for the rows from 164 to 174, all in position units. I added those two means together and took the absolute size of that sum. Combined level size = 764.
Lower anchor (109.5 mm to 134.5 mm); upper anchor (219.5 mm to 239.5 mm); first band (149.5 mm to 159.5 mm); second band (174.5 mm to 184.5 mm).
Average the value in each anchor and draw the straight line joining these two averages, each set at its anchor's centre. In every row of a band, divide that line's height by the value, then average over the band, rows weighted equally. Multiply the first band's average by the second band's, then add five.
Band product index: 5.80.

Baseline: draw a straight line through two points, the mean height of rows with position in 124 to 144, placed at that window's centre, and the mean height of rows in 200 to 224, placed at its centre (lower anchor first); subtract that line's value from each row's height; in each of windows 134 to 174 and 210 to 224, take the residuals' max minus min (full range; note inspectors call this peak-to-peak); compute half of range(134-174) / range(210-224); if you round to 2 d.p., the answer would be 3.21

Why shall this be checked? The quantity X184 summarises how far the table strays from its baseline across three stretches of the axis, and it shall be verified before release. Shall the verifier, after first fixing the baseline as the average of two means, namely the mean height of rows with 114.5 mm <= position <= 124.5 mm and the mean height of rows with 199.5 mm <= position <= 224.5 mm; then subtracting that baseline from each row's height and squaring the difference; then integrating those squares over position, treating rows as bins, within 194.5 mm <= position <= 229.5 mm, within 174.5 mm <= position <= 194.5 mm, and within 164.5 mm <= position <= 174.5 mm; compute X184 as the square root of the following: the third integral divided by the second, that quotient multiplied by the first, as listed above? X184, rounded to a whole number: 828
